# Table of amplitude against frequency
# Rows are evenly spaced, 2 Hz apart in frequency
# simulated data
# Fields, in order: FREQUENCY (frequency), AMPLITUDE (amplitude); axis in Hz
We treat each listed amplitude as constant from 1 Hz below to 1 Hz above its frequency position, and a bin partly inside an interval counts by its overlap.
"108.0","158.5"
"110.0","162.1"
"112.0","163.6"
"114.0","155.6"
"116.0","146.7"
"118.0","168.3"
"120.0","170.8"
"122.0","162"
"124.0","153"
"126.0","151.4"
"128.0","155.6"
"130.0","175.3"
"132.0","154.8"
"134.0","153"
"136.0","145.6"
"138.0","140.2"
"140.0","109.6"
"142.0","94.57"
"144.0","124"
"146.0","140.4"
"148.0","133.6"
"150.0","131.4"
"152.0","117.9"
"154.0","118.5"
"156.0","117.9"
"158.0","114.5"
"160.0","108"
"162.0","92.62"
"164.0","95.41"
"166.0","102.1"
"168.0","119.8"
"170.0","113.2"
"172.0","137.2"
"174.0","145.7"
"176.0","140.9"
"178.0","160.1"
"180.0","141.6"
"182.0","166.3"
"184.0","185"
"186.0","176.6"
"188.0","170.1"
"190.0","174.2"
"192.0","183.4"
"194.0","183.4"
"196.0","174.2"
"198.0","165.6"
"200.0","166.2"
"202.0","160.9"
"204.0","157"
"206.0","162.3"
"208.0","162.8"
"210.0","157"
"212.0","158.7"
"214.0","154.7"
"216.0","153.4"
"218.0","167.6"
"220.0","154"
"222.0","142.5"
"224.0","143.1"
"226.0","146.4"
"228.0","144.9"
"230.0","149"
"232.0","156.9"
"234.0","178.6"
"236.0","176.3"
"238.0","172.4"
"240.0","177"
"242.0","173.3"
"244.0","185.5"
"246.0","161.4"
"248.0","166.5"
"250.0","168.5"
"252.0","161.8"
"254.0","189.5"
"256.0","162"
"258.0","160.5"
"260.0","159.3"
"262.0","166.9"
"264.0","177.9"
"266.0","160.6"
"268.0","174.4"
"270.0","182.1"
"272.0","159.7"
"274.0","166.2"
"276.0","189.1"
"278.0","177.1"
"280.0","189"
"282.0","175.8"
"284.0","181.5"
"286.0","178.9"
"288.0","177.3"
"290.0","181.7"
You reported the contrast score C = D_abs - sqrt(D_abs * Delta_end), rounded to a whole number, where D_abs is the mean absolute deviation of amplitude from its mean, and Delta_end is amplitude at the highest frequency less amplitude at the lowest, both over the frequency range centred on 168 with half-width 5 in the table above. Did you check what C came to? -10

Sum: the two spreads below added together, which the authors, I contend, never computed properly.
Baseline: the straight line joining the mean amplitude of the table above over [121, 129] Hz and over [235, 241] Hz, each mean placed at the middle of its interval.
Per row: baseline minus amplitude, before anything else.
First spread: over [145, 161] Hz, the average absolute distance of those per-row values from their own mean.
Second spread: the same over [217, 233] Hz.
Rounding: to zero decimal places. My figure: 17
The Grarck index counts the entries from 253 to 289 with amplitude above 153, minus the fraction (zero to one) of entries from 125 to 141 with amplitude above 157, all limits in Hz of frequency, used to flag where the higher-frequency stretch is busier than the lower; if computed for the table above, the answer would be 18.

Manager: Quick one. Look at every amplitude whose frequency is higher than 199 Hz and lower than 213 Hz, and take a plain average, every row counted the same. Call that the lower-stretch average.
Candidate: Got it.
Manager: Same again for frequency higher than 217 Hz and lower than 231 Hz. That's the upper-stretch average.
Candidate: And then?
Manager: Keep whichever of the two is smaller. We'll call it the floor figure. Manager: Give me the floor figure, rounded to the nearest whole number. 150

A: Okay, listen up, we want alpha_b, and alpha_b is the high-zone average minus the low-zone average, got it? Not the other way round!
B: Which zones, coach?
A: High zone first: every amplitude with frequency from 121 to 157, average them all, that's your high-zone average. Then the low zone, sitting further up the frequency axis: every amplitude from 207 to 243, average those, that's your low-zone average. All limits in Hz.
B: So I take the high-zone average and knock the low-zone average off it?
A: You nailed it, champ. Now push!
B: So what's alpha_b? -22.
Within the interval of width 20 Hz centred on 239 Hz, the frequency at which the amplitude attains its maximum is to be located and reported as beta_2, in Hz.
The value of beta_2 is 244.0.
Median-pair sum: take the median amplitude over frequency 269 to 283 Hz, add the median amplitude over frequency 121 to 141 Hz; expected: 330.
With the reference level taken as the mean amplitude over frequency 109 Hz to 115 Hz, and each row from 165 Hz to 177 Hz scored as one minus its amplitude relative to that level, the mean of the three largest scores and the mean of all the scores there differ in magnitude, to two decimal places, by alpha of 0.09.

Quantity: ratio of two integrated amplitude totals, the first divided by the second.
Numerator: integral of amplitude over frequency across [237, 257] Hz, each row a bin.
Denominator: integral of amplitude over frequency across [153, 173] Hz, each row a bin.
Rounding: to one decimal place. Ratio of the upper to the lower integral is 1.5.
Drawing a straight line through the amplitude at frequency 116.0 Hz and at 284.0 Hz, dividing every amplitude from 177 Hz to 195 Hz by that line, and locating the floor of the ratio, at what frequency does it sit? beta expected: 180.0 Hz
